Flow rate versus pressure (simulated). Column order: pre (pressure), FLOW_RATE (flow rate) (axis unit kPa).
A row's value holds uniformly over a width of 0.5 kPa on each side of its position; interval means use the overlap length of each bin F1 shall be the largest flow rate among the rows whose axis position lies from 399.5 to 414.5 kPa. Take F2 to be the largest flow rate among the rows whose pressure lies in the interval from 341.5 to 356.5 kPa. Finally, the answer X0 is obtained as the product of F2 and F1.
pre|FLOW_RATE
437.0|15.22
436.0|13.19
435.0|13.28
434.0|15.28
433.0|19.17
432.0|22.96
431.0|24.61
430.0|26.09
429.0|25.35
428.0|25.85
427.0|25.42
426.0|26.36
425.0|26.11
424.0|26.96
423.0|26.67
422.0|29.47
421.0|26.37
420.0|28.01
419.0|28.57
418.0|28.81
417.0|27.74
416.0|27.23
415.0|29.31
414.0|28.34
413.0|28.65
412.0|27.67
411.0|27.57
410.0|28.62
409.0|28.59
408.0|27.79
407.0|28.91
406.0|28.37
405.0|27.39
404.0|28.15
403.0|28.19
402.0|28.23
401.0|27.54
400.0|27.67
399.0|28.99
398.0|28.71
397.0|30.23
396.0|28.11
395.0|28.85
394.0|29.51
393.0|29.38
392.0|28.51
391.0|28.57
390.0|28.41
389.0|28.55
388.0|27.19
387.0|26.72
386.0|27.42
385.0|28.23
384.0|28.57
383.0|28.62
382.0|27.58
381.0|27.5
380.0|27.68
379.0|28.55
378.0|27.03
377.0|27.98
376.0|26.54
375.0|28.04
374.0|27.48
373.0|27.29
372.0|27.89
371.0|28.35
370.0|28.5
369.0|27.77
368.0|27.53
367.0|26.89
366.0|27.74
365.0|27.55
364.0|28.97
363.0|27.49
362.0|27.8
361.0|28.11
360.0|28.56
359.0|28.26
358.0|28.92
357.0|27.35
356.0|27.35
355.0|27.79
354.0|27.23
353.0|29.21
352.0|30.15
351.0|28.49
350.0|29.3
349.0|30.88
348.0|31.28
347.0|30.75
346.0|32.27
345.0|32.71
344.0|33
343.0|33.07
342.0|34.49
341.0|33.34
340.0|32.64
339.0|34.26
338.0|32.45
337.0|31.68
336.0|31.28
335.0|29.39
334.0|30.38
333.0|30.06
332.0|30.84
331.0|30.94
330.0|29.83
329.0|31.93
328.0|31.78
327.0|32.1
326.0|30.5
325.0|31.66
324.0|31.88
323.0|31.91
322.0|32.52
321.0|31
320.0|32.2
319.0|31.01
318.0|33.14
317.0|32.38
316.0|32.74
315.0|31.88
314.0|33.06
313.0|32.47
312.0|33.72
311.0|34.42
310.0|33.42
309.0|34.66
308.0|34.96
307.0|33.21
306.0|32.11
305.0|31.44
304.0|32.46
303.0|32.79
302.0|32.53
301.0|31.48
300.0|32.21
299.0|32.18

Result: 997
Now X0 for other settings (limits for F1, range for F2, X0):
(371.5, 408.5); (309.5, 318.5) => 1041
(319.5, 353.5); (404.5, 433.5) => 1016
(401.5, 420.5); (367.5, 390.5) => 839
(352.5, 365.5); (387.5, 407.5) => 883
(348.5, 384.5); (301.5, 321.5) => 1080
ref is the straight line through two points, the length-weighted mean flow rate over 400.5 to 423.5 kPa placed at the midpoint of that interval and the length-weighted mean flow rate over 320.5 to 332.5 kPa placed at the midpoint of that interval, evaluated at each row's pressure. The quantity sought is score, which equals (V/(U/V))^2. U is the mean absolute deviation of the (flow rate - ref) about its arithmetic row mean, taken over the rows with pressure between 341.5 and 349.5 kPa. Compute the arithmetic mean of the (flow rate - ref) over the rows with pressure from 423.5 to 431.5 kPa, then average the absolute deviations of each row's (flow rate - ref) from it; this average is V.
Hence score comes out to 0.1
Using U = 0.9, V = 0.49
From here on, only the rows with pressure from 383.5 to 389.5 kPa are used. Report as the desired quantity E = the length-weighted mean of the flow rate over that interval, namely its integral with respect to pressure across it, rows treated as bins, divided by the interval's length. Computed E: 27.8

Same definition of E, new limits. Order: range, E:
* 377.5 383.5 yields 27.8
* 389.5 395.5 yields 28.9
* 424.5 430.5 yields 25.9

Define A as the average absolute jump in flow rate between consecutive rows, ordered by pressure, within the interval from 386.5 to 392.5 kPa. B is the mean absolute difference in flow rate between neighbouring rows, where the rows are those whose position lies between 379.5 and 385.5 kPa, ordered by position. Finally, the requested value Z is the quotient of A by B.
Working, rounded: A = 0.4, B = 0.3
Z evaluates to 1.3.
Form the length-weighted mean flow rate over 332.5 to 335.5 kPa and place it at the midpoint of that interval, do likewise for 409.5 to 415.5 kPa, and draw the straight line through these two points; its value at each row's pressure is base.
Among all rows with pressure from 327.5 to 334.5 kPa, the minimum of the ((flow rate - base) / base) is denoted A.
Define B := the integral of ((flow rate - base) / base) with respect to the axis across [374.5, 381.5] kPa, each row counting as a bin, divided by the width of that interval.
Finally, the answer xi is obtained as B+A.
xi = -0.06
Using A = -0.01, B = -0.05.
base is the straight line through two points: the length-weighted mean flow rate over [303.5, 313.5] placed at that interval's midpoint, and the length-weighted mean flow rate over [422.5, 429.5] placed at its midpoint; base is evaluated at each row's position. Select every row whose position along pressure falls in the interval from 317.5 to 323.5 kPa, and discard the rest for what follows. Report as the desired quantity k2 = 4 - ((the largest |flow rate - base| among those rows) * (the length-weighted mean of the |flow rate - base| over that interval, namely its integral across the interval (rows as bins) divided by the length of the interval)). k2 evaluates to 3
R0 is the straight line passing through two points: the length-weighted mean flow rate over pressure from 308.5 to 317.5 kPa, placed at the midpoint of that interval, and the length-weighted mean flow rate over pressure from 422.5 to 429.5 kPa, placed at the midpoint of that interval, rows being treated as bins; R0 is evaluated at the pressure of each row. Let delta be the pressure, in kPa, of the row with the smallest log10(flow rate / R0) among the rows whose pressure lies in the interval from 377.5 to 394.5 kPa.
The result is 378.0 kPa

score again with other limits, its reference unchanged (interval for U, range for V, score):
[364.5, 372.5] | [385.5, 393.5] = 2.4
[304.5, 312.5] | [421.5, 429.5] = 0.4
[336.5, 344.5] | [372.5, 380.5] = 0.2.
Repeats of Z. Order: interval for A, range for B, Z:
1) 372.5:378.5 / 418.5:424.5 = 0.6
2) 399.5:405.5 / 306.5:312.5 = 0.3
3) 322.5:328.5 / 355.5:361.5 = 1.1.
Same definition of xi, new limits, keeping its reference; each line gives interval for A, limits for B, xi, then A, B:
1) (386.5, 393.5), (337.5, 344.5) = 0.04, -0.07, 0.12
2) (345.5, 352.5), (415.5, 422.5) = -0.04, -0.04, -0.01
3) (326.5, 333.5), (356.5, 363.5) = -0.05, -0.01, -0.05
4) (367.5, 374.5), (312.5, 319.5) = 0.00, -0.06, 0.07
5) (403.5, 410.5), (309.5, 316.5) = 0.05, -0.04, 0.09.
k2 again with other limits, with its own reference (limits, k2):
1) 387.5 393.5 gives 3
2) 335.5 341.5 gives 0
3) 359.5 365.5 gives -1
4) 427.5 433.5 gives -8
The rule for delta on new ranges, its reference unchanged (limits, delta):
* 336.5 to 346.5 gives 337.0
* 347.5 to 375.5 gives 354.0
